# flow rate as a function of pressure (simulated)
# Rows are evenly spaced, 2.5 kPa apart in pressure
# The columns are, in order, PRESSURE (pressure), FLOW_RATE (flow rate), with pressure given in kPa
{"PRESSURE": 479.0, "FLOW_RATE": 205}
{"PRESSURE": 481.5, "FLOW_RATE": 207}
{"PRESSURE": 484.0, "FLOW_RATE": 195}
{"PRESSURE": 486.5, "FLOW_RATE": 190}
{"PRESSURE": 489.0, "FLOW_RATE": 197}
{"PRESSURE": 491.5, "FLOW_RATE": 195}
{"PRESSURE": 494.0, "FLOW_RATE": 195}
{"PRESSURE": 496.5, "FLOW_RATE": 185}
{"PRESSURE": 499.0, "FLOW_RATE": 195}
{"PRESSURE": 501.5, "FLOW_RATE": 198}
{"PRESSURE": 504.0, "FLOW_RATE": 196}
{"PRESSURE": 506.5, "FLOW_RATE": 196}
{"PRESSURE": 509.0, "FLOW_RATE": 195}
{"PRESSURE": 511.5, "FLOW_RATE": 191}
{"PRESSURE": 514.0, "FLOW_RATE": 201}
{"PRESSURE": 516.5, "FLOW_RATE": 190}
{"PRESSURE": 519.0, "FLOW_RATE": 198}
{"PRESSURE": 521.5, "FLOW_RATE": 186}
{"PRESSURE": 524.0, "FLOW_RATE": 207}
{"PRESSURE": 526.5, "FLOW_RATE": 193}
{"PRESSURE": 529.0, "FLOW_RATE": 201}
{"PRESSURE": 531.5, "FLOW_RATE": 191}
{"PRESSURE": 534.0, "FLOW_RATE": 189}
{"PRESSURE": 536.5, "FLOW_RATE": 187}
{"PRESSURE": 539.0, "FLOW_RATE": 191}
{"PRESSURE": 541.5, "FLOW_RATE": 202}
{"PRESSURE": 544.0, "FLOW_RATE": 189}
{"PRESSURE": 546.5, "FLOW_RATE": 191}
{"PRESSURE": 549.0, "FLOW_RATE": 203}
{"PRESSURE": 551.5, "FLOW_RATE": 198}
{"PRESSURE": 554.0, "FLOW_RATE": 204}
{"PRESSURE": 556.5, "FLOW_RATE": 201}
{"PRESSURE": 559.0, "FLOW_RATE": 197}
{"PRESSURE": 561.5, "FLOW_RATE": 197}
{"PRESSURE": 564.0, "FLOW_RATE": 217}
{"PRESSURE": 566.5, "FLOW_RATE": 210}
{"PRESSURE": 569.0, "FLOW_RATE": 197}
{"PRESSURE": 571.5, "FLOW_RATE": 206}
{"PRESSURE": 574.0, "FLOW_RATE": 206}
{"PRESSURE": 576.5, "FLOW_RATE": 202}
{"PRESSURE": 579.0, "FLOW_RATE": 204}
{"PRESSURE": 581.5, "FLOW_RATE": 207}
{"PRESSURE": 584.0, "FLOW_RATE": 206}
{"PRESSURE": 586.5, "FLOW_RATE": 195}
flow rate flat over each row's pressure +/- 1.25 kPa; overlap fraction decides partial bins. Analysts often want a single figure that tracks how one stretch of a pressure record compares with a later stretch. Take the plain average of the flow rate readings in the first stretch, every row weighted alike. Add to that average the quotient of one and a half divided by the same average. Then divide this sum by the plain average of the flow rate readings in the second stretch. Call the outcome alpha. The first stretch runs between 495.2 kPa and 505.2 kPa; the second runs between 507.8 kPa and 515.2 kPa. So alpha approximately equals 0.989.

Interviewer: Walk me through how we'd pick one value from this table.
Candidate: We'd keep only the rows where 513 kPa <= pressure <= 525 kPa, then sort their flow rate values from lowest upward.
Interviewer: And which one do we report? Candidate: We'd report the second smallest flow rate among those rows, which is 190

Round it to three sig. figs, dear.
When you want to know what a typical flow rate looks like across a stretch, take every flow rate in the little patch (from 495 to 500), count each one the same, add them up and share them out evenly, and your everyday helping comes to 190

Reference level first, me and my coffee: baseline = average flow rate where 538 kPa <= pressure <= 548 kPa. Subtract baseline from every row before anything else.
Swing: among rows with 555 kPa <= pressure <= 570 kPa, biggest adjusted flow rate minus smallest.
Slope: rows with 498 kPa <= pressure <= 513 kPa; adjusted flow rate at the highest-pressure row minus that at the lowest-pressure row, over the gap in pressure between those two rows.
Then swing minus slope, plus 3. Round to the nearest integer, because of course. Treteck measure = 23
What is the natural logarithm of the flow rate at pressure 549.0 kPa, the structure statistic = 5.31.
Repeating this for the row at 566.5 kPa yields 5.35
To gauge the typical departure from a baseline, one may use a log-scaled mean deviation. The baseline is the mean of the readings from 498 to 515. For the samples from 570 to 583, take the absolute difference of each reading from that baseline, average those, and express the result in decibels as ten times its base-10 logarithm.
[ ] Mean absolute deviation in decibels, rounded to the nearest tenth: 9.5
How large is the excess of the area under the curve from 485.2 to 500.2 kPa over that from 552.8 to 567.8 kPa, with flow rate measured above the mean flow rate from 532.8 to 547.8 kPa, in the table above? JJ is -172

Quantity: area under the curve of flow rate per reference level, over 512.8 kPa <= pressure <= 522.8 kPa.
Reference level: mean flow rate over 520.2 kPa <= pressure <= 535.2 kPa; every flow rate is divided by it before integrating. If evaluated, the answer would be 10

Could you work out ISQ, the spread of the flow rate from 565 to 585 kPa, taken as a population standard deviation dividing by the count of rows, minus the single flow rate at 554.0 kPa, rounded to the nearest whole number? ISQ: -200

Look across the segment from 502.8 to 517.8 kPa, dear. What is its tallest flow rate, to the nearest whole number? 201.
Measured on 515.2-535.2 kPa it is 207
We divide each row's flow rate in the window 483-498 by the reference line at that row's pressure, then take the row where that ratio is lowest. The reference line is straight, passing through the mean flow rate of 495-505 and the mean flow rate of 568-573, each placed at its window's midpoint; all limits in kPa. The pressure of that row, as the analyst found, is 496.5 kPa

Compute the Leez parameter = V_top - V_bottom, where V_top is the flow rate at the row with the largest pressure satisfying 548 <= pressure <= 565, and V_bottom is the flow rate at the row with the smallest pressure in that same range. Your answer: 14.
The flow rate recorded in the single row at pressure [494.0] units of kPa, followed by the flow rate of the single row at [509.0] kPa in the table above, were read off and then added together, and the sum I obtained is 390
